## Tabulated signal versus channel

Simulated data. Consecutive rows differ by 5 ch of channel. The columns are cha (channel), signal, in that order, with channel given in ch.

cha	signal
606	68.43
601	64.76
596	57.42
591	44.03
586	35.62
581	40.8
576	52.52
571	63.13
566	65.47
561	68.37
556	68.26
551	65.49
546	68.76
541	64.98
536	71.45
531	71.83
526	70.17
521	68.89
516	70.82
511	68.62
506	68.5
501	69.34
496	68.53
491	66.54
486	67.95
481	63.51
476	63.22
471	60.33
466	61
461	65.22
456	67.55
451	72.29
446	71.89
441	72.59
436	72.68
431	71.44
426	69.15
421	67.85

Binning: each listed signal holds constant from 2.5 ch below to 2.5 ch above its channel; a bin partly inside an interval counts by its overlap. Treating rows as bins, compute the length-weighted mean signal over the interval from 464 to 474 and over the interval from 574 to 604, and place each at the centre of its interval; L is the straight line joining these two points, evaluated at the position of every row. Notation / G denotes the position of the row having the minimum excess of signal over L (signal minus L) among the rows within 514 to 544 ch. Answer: 541 ch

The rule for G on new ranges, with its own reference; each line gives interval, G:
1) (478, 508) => 481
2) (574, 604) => 586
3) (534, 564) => 541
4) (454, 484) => 471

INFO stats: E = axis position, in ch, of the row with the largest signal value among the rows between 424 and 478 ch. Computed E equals 436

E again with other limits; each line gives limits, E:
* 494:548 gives 531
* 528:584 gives 531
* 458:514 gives 501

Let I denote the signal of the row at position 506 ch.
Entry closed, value 68.5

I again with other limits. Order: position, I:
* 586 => 35.62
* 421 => 67.85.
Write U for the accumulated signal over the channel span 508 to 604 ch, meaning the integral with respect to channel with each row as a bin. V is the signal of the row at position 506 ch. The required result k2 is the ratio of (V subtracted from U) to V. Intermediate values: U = 5975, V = 68.5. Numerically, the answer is 86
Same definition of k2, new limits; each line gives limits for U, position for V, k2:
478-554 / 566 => 78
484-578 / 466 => 103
